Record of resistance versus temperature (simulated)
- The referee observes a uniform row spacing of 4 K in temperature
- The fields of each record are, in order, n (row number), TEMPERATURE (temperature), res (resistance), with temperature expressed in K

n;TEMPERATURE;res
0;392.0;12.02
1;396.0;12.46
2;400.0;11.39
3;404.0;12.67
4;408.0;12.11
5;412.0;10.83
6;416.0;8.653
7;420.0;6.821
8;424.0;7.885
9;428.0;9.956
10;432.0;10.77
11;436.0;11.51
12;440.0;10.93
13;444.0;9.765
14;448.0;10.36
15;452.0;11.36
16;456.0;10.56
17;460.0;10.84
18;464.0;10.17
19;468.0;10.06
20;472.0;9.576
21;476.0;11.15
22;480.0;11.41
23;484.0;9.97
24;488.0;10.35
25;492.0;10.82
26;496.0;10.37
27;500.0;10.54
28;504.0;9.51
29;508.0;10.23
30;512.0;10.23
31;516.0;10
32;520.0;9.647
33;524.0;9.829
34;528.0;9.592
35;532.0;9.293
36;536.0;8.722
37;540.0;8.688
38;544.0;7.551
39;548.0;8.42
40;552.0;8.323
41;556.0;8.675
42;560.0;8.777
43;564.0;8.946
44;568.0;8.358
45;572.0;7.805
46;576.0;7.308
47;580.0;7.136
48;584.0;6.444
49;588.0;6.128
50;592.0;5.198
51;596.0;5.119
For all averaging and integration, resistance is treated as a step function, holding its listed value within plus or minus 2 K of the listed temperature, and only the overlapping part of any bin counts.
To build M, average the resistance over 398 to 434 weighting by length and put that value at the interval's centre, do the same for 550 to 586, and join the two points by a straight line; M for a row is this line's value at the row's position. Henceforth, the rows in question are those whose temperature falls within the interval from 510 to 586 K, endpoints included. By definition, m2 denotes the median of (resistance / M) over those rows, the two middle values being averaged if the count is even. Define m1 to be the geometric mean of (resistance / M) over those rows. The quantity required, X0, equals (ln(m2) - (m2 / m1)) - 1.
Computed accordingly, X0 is -1.964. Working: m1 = 1.04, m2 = 1.05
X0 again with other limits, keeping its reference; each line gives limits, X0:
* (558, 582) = -1.990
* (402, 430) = -2.051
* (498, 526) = -1.869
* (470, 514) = -1.864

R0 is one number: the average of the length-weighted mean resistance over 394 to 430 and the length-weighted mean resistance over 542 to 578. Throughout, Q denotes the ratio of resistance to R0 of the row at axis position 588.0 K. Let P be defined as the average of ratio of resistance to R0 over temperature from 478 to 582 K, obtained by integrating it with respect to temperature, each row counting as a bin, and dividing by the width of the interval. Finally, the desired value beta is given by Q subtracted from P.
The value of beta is 0.34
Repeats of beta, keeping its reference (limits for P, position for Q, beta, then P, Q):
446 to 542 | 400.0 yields -0.14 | 1.09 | 1.23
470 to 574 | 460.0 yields -0.15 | 1.02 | 1.17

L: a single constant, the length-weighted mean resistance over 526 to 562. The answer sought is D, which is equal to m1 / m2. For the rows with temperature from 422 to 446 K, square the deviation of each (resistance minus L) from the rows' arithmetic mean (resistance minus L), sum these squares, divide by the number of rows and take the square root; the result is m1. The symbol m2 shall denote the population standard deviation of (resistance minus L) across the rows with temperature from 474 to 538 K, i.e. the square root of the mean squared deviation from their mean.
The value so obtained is 1.74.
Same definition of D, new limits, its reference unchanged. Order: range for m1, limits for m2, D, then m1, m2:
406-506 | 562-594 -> 0.98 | 1.1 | 1.15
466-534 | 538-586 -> 0.76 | 0.6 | 0.75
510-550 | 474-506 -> 1.38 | 0.8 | 0.58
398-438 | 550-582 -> 2.85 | 1.8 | 0.64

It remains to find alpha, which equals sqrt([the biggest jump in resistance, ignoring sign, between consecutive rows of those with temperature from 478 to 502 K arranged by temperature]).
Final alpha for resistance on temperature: 1.20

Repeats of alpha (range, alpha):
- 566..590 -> 0.83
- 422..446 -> 1.44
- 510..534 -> 0.59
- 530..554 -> 1.07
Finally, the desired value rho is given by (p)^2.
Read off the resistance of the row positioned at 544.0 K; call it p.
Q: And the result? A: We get 57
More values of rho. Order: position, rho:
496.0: 108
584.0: 42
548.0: 71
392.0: 144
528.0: 92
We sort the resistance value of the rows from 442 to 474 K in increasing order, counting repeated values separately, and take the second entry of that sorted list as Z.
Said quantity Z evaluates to 9.765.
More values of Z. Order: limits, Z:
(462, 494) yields 9.97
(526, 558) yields 8.323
